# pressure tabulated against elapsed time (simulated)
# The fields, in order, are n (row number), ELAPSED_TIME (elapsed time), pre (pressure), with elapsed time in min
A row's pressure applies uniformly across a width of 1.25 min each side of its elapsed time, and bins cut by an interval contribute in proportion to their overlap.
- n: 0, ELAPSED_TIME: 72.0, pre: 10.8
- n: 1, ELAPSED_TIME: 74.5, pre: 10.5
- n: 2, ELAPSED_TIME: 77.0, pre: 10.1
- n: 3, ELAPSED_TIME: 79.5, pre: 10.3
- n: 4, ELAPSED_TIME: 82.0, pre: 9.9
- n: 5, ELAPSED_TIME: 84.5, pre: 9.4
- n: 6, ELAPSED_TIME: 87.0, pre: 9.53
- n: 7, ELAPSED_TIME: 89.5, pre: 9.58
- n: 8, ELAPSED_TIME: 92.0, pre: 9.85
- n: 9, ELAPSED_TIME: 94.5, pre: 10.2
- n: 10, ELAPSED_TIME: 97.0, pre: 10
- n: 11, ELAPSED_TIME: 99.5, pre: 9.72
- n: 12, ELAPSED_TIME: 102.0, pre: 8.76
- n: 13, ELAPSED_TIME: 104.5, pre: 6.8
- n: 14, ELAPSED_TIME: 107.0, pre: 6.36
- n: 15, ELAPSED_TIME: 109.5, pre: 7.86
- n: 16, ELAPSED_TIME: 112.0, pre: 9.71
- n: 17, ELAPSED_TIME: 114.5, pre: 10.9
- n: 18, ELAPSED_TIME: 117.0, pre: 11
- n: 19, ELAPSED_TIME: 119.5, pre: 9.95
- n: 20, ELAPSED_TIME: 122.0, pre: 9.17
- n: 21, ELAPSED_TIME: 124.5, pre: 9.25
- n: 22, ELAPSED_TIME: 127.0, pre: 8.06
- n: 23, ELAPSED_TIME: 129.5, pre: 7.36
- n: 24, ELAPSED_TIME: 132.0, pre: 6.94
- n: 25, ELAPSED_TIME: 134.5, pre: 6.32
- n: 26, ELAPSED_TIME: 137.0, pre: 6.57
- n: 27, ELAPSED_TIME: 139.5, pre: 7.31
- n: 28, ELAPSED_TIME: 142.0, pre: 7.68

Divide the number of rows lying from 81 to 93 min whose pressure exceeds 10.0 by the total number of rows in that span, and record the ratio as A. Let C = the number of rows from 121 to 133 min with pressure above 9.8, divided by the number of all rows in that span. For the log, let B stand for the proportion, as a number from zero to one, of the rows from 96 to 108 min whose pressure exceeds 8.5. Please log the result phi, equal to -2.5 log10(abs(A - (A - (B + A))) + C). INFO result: 0.55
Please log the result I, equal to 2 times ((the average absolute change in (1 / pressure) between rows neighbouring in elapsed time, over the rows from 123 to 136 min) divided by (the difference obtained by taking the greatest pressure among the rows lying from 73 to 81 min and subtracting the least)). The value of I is 0.063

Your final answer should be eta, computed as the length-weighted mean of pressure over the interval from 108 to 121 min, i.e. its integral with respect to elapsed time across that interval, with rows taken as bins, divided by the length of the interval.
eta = 9.8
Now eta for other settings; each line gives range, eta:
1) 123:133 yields 8.0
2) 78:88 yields 9.8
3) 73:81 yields 10.3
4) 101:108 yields 7.3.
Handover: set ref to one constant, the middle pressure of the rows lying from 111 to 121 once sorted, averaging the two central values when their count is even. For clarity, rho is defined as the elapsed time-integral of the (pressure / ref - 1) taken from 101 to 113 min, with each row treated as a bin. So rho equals -2.97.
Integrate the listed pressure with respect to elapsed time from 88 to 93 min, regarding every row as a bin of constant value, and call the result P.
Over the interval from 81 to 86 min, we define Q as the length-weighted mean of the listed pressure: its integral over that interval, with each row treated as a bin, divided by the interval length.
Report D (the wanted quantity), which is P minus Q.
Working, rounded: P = 48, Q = 9.6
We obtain 39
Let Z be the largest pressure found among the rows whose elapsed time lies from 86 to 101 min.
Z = 10.2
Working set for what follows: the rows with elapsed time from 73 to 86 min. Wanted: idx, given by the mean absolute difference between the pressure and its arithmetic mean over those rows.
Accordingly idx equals 0.3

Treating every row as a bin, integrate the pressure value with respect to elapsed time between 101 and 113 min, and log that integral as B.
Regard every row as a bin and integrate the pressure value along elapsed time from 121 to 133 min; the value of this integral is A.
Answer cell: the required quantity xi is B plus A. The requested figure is 192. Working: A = 98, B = 94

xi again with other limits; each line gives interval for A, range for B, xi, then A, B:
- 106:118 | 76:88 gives 228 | 110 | 118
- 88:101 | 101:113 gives 222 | 128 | 94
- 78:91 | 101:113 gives 221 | 127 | 94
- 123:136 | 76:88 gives 217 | 99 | 118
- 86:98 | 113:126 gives 248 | 118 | 130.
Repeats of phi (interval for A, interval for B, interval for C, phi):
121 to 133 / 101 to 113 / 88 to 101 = 0.00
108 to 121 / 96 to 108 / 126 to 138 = 0.00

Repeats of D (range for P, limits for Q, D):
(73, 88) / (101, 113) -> 142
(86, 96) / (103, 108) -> 91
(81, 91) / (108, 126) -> 86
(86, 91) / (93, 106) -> 39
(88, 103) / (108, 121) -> 136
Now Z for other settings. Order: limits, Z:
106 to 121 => 11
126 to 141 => 8.06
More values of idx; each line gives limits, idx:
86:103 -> 0.3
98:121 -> 1.4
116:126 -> 0.6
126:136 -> 0.5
